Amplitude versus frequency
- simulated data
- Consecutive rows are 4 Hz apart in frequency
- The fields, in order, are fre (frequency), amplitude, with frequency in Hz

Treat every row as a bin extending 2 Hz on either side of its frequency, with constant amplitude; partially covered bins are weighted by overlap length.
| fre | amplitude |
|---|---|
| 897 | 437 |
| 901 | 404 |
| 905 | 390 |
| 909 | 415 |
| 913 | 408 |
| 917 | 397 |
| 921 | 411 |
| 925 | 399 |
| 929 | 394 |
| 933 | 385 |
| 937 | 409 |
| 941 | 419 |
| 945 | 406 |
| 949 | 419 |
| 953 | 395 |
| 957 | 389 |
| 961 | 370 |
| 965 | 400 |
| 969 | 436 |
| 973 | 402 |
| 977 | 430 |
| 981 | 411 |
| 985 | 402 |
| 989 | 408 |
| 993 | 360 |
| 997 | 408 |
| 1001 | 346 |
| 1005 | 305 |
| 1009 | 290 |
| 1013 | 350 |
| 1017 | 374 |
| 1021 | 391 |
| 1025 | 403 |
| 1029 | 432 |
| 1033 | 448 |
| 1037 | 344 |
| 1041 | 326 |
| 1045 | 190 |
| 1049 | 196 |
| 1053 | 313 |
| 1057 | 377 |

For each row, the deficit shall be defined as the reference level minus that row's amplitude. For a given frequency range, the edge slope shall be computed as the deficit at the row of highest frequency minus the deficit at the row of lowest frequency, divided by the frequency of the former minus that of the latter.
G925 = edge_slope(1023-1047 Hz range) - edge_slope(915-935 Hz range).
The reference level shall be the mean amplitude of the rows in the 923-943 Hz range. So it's 10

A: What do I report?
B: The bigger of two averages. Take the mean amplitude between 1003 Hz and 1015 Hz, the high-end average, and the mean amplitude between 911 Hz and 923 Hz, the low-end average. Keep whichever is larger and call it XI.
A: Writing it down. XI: 405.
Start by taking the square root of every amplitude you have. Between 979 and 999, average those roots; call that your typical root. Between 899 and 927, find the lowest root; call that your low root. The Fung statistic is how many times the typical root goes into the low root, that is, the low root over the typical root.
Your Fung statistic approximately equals 0.99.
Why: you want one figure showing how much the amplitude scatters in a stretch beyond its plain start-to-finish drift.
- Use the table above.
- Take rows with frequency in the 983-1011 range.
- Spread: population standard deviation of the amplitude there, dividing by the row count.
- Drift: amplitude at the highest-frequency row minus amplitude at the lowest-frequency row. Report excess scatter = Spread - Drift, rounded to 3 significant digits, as 158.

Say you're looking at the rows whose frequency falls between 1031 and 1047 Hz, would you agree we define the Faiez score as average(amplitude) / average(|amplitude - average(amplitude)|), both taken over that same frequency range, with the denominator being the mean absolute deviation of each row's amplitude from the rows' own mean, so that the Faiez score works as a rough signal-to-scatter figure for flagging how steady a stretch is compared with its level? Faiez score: 5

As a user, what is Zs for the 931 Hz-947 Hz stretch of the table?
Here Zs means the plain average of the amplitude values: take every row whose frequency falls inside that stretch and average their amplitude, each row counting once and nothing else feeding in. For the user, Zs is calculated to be 405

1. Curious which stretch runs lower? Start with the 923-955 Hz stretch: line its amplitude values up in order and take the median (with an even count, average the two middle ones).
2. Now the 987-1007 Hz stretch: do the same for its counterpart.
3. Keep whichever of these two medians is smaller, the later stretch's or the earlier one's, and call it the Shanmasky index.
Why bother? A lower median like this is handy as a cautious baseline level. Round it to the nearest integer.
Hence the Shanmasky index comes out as 360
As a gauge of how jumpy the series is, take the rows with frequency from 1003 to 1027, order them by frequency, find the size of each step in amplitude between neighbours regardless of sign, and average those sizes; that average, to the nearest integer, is 26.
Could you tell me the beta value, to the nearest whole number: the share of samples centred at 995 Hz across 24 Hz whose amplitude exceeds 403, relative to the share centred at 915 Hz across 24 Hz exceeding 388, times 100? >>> 33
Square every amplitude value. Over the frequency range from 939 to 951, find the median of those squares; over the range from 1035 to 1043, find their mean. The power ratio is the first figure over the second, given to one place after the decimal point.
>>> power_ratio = 1.6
